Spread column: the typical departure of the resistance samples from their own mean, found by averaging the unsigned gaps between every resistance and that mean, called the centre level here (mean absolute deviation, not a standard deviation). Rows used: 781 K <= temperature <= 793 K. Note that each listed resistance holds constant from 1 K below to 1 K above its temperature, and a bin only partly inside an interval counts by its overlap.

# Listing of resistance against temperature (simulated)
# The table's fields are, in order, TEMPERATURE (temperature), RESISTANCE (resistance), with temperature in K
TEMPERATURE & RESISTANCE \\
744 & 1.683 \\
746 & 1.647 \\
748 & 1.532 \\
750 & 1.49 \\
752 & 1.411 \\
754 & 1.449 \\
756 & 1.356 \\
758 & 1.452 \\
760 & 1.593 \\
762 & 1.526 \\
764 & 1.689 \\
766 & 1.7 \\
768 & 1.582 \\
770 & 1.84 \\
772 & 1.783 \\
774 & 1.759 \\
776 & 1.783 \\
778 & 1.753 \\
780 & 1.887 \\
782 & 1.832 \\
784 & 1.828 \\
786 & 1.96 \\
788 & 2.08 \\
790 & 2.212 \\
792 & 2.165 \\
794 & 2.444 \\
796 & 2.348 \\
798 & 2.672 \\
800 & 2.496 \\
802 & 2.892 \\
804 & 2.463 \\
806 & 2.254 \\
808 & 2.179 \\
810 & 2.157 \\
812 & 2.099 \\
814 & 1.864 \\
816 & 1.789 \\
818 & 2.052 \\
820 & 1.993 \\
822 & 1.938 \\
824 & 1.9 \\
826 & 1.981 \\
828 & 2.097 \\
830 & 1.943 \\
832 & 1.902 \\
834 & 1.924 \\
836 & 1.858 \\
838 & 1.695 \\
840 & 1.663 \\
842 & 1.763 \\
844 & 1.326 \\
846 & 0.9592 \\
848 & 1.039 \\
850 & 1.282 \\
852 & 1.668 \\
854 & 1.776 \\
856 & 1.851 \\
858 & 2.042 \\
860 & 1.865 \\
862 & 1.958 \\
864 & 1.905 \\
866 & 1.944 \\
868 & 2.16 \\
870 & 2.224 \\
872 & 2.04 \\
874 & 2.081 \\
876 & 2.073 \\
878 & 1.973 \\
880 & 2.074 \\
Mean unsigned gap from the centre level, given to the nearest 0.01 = 0.14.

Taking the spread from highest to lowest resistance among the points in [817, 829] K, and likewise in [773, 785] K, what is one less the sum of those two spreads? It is 0.67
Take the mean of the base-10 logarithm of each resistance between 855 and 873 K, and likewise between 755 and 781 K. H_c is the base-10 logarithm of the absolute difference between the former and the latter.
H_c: -1.10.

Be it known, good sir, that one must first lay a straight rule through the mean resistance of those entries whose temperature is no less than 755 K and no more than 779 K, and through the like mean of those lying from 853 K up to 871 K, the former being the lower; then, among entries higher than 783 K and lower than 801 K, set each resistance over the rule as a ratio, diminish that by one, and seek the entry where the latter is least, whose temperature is 784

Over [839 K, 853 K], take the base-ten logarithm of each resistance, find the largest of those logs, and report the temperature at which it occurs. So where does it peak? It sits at 842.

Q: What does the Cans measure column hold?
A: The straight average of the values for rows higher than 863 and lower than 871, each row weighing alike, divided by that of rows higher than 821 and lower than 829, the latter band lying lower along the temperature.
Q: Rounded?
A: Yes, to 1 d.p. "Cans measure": 1.0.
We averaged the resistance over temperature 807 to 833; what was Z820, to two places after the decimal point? 1.99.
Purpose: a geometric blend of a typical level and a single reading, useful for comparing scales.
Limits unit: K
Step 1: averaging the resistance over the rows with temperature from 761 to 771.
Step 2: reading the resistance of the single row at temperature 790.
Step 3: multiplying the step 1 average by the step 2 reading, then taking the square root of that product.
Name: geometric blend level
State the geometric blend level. 1.9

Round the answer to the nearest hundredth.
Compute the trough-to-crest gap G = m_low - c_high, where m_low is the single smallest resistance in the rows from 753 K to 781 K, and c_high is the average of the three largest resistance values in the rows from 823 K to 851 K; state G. -0.65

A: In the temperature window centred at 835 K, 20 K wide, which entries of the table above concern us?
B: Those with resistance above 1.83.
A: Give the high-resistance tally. 6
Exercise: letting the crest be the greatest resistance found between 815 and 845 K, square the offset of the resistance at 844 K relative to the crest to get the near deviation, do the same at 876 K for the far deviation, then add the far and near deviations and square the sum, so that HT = 0.35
